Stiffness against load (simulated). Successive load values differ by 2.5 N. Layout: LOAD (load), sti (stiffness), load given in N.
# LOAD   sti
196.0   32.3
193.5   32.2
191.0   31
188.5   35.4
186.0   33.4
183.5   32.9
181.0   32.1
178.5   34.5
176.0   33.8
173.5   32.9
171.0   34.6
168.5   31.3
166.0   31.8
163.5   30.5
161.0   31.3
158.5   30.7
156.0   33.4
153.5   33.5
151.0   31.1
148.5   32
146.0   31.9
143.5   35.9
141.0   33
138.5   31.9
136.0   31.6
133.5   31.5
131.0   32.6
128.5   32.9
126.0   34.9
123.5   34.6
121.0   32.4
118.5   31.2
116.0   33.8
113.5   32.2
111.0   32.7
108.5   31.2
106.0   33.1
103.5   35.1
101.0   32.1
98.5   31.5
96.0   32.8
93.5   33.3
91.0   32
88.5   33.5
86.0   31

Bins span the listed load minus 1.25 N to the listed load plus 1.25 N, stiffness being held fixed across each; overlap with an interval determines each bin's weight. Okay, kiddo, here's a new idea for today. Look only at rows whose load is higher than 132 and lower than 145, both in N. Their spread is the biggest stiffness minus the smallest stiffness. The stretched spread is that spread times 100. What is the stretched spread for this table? 440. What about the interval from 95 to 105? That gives 360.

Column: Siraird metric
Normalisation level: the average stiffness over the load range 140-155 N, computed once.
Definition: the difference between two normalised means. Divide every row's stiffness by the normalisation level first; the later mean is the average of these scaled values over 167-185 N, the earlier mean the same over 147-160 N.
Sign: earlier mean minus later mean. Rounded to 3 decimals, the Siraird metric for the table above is -0.031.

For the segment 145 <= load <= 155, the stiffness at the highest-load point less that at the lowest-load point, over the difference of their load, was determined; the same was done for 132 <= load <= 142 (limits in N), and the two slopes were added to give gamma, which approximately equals 0.4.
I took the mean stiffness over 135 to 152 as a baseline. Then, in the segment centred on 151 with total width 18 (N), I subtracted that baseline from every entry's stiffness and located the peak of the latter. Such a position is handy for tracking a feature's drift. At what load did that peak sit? 143.5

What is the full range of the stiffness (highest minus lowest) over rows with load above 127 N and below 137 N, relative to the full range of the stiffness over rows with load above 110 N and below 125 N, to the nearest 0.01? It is 0.41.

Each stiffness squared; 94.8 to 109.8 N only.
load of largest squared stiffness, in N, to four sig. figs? 103.5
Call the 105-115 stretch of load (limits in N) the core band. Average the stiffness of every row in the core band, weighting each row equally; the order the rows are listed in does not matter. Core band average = 32.3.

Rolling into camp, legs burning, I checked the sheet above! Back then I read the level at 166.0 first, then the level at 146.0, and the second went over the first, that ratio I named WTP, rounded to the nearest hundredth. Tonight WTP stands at 1.00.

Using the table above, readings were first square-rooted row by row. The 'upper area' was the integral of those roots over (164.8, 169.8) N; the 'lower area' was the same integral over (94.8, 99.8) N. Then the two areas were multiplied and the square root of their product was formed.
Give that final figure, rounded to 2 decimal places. 28.22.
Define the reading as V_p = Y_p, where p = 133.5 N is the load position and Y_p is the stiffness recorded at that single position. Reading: 31.5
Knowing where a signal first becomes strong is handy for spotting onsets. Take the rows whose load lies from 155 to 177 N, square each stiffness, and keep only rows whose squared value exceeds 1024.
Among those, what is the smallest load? 156.0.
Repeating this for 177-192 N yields 178.5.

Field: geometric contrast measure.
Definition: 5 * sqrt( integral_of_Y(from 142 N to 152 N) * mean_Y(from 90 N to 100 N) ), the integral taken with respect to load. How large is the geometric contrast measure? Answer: 515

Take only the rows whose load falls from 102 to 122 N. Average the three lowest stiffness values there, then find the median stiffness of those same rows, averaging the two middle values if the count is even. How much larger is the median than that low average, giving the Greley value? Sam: 1.02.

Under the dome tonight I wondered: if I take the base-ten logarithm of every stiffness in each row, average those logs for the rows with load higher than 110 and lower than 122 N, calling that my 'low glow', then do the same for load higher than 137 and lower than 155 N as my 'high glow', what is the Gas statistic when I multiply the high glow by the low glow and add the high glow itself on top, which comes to 3.80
